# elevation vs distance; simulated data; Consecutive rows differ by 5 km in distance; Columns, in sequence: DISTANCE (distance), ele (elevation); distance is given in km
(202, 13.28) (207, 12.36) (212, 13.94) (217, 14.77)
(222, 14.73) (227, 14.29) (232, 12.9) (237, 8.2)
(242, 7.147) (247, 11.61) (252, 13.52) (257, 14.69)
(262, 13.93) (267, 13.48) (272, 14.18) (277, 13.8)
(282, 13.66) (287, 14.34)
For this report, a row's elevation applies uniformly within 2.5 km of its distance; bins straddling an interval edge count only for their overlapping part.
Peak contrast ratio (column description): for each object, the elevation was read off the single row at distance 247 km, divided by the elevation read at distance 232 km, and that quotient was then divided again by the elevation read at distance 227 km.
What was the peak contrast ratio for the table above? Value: 0.063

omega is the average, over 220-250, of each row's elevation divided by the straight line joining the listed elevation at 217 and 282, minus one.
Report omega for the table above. -0.21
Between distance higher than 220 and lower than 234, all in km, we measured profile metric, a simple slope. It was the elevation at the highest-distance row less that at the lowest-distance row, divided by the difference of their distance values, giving -0.2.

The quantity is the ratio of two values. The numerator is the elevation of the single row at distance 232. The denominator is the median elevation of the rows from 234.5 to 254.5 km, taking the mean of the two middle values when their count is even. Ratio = 1.30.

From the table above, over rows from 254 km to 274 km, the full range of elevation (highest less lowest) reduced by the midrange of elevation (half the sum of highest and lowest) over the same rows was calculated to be -12.9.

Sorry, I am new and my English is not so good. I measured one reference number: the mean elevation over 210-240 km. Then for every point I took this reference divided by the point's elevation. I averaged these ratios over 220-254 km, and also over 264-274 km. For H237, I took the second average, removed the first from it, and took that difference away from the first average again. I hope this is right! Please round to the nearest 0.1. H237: 1.4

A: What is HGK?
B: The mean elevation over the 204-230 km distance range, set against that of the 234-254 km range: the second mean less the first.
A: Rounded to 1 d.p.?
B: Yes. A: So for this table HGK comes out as -3.9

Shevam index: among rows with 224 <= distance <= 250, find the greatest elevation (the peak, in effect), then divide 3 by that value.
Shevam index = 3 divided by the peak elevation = 0.2099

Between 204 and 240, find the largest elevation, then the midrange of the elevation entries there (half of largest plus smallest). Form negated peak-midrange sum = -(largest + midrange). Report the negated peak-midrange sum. -26.3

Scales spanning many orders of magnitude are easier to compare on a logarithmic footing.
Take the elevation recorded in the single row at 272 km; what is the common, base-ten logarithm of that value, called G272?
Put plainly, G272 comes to 1.15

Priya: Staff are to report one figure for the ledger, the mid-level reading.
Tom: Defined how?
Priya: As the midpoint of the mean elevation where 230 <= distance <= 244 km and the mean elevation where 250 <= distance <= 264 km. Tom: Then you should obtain 11.7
